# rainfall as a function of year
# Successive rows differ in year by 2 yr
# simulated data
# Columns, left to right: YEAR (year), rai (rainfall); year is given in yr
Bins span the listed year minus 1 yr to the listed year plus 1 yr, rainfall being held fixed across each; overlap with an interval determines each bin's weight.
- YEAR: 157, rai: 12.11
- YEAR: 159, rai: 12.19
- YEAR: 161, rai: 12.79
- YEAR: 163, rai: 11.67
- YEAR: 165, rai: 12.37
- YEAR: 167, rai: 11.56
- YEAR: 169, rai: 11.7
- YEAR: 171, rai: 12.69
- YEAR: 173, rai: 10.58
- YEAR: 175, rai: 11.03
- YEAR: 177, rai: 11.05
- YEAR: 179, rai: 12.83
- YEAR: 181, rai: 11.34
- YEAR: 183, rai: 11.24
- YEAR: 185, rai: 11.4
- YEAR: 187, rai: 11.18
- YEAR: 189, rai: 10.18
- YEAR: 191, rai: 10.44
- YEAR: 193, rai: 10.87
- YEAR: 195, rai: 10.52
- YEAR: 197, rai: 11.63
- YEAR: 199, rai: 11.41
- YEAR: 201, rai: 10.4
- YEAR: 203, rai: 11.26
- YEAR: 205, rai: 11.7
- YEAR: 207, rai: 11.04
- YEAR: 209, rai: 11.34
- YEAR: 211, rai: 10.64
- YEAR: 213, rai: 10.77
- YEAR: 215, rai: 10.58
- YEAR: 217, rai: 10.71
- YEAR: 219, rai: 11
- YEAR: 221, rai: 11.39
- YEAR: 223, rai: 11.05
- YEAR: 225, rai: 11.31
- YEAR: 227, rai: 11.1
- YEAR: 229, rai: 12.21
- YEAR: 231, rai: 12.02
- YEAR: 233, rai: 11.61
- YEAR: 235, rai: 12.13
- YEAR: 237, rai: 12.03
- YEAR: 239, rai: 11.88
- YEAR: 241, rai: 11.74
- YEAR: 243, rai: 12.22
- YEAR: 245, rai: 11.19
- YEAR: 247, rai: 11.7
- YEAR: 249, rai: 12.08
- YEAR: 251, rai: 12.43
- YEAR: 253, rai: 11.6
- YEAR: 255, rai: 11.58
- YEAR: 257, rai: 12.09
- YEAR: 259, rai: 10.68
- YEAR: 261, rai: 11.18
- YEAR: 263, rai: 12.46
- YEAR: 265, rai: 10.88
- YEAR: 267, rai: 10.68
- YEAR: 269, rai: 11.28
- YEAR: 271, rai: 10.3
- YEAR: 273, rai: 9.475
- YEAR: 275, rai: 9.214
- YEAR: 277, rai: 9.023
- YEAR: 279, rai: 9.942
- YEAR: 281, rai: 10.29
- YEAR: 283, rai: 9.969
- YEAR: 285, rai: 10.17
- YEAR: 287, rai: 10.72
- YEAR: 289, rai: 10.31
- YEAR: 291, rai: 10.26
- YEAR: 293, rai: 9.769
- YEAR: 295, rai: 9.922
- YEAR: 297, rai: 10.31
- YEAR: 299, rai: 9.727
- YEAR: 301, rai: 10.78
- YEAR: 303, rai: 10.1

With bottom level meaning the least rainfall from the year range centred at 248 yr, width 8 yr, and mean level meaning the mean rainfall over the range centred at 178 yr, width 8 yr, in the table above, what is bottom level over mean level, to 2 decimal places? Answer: 0.97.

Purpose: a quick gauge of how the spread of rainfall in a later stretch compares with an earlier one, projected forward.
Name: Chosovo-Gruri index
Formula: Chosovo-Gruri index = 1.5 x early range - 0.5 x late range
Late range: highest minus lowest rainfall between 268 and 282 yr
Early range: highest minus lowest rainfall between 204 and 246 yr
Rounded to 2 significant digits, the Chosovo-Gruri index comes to 1.3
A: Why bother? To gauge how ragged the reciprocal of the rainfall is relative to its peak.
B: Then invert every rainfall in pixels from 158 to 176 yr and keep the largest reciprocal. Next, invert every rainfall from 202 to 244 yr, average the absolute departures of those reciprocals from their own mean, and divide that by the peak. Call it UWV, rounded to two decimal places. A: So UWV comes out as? 0.04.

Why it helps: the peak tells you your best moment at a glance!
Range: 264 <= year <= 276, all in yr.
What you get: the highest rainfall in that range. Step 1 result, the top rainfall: 11.28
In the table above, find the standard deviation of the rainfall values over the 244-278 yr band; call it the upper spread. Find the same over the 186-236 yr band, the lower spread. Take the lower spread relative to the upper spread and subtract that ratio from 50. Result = 49.5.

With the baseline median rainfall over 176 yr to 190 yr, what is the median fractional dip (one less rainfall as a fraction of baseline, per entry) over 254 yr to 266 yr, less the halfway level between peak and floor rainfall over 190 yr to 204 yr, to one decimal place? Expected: -11.0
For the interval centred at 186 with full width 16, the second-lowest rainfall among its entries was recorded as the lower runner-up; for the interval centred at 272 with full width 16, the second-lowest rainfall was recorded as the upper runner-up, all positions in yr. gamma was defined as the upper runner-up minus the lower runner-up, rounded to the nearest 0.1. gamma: -1.2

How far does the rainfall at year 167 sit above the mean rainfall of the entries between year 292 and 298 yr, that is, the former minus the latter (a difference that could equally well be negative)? 1.6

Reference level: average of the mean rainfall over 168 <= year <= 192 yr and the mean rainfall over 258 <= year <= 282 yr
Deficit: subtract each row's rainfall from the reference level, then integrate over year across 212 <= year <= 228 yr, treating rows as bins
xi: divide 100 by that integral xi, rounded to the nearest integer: -56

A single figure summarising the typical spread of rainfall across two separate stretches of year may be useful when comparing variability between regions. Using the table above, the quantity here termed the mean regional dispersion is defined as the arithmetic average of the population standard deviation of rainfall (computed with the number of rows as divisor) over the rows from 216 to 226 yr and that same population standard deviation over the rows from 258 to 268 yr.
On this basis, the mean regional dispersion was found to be 0.45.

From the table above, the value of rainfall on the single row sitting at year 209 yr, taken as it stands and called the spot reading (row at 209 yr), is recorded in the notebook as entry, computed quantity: 11.34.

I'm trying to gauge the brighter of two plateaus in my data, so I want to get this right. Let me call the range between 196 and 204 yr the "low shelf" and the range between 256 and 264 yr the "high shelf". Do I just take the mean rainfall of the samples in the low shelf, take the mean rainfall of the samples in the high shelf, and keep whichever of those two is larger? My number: 11.6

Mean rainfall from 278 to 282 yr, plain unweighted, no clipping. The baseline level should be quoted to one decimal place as 10.1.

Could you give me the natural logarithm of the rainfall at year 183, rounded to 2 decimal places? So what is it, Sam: 2.42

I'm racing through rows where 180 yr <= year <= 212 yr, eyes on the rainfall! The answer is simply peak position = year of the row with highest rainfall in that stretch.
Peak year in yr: 205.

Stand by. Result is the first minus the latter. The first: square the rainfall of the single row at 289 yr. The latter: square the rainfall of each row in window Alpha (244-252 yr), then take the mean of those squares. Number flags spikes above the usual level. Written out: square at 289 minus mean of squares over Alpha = -34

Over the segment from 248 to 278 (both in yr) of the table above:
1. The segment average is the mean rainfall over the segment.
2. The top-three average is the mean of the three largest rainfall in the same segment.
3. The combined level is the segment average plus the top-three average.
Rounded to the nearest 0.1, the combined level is 23.3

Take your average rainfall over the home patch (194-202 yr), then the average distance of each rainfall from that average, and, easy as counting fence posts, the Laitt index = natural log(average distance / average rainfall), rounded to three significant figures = -3.03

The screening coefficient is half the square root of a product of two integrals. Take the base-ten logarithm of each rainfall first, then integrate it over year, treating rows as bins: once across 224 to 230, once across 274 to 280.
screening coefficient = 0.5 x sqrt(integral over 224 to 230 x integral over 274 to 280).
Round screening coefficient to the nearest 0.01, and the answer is 3.05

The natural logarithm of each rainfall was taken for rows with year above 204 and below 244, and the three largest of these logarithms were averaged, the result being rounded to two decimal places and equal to 2.50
